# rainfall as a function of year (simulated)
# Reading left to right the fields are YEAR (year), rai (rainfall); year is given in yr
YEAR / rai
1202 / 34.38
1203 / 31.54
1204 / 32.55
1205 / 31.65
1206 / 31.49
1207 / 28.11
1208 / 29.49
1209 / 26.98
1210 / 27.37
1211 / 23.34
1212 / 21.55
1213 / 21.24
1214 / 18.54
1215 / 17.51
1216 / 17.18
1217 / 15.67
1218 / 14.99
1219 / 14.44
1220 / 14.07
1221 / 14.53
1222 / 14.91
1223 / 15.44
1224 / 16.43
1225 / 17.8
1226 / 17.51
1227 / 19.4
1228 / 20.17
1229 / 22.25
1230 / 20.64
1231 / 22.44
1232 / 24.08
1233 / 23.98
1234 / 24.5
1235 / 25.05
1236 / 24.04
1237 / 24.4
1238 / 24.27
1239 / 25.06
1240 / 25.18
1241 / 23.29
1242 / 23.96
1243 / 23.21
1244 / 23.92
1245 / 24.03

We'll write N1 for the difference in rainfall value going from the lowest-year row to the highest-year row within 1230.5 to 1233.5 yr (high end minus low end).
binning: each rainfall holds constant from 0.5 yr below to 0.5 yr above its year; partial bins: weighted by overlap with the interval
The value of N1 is 2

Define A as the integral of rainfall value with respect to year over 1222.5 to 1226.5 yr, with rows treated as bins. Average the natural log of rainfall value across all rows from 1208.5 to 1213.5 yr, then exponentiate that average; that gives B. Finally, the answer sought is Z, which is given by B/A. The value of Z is 0.36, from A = 67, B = 24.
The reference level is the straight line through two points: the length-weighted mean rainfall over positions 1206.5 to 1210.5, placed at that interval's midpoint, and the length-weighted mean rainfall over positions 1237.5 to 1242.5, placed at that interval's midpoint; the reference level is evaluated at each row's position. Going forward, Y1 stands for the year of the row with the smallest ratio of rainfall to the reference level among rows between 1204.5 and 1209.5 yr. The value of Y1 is 1209 yr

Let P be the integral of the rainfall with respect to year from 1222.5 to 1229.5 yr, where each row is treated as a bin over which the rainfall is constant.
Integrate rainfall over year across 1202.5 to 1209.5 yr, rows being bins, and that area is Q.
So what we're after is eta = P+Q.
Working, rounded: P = 129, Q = 212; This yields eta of 341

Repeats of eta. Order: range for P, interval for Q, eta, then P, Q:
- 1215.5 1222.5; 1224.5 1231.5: 246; 106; 140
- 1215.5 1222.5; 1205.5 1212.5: 294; 106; 188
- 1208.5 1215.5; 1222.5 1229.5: 286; 157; 129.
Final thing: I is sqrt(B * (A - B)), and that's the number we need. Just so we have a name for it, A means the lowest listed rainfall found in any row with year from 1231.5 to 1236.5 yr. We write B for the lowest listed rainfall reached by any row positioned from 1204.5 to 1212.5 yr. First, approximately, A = 23.98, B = 21.55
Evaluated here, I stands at 7.2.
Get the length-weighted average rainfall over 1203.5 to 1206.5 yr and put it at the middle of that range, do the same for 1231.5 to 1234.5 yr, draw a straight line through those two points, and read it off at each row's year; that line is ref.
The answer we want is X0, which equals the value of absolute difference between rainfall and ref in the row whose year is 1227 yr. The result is 6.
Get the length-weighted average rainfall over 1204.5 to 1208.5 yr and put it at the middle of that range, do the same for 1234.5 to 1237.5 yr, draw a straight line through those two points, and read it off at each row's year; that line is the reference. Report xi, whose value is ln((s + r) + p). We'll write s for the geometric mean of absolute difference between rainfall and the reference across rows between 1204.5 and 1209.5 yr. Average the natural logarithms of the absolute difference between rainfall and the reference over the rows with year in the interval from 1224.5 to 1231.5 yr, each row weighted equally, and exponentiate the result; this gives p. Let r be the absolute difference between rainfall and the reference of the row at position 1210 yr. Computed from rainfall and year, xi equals 2.20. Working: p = 6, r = 2.1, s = 1.3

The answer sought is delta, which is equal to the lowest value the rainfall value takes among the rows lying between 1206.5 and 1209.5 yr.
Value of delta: 26.98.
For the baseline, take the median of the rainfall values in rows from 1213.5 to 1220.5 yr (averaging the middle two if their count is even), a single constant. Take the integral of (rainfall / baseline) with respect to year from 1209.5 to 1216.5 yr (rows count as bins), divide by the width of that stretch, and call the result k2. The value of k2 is 1.3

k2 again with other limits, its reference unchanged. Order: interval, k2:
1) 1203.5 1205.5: 2.0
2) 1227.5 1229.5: 1.4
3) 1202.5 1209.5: 1.9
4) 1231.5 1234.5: 1.5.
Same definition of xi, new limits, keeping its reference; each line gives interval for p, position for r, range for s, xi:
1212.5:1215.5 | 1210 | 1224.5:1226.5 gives 3.02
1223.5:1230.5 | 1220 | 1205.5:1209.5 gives 3.07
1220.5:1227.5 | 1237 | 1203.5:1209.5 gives 2.44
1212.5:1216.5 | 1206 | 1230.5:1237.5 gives 2.46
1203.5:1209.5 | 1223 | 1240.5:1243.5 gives 2.57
